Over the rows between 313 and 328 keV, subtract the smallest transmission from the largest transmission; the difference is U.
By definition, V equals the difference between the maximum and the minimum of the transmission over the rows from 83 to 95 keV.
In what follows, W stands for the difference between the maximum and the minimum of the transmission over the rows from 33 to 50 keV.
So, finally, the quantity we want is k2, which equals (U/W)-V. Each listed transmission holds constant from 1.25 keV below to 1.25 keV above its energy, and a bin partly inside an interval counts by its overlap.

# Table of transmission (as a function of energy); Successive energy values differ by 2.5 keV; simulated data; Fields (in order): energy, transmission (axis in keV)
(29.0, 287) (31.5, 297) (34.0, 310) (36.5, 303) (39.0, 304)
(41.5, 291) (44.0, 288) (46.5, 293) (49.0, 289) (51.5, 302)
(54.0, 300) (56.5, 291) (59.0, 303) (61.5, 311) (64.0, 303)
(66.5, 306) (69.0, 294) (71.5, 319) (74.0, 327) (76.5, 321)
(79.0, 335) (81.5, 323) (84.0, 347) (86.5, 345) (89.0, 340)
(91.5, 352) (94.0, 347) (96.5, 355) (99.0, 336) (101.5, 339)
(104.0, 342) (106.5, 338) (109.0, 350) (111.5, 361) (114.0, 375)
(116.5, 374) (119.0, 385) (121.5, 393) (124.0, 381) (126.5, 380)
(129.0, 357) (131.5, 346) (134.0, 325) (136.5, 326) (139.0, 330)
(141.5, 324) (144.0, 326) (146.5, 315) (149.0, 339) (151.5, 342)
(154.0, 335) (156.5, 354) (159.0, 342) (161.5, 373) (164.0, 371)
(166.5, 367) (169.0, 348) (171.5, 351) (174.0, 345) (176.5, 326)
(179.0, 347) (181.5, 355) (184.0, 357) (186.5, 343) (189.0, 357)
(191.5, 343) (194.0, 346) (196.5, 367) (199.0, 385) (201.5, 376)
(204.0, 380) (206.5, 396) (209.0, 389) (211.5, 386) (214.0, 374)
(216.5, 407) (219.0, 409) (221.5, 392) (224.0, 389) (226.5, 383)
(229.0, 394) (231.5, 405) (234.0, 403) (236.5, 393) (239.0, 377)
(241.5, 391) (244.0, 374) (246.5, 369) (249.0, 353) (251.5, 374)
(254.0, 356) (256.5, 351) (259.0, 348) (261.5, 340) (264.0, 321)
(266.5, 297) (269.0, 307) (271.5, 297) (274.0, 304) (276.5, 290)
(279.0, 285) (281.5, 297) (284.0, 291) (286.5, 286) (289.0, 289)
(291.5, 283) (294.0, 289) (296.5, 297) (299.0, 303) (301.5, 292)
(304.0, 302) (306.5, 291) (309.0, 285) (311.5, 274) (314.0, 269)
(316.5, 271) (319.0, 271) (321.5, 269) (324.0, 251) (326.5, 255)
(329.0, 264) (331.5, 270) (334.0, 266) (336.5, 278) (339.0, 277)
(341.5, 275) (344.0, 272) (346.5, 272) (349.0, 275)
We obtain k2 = -11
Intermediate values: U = 20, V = 12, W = 22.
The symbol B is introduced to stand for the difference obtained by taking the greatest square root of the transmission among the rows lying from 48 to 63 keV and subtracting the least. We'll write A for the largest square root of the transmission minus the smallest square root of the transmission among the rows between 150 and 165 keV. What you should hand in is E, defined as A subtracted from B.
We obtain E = -0.4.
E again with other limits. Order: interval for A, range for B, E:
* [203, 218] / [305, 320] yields -0.2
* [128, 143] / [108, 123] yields 0.2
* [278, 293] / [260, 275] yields 0.8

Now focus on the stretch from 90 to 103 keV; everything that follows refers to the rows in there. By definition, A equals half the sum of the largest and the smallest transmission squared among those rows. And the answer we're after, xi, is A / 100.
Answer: 1195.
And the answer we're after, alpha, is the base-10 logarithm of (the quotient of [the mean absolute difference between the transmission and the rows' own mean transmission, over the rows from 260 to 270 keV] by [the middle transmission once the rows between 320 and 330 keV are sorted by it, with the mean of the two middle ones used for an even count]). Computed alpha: -1.26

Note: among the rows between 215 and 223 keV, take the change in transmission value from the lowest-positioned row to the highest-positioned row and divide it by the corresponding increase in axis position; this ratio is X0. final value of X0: -3.0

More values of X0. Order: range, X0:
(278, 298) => 0.7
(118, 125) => -0.8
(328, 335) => 0.4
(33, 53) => -0.5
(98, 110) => 1.4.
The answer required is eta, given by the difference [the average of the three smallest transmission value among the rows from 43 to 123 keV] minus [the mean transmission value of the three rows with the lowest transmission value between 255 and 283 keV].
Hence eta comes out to -1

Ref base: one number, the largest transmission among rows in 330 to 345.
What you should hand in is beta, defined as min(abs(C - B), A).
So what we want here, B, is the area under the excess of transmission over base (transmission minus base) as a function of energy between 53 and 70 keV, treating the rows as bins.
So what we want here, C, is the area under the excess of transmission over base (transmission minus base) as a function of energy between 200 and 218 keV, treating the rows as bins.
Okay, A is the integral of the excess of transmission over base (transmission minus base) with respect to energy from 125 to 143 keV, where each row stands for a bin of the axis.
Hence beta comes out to 1143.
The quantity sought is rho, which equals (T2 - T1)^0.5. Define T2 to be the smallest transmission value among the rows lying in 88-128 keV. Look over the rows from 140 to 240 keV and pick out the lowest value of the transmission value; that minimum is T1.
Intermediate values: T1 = 315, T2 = 336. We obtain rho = 4.6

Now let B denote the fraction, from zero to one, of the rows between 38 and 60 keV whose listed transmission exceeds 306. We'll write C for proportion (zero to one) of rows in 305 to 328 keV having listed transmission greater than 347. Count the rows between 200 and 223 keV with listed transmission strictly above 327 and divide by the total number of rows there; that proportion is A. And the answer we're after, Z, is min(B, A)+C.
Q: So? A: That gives 0.0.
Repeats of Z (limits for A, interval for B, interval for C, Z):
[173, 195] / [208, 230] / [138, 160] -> 1.0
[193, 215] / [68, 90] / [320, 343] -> 0.9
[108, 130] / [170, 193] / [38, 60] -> 1.0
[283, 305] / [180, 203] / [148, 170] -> 0.6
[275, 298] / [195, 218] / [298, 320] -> 0.0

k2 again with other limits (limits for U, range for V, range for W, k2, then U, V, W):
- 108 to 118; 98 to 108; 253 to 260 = -3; 25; 6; 8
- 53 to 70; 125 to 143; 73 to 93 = -55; 20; 56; 31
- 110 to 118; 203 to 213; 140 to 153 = -15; 14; 16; 27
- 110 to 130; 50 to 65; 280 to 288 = -17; 36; 20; 11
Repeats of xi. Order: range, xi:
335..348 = 756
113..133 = 1371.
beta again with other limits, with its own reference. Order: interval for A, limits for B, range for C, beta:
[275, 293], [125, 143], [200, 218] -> 197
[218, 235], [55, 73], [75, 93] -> 602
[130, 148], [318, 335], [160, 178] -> 900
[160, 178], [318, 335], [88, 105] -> 1371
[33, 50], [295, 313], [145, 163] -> 319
